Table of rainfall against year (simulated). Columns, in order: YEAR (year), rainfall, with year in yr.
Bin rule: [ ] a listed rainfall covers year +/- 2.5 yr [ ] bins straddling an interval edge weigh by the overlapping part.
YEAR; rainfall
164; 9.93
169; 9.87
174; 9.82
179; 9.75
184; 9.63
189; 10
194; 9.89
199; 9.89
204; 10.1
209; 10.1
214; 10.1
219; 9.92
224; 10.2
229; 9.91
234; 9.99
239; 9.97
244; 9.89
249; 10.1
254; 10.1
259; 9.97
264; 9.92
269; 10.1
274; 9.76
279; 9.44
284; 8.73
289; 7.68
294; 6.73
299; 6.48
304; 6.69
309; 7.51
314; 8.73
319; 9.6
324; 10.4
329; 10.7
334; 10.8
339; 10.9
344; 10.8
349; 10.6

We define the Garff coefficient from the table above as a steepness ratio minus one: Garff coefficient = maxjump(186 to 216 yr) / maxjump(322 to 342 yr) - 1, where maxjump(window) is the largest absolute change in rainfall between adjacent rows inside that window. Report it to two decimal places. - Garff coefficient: -0.30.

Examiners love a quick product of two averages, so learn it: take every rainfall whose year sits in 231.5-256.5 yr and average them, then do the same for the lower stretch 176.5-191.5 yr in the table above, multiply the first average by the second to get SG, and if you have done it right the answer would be 98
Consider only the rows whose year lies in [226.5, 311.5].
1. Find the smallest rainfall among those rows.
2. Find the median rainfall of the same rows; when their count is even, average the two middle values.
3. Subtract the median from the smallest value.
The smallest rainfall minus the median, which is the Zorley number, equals -3.41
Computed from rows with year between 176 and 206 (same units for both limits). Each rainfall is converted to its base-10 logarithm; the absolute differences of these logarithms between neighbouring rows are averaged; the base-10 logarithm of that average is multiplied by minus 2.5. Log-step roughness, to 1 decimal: 5.4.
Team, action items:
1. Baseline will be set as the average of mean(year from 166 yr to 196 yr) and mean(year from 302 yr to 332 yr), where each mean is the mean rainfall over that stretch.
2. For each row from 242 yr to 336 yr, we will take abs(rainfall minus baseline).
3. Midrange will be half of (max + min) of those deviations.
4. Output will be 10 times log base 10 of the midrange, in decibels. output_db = 1.7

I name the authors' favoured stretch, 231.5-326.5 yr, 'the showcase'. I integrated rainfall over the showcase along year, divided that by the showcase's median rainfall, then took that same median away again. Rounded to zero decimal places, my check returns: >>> 78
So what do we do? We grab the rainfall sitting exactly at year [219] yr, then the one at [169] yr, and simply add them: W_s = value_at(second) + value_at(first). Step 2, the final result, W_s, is 19.8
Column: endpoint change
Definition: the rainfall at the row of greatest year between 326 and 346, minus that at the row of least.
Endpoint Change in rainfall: 0.10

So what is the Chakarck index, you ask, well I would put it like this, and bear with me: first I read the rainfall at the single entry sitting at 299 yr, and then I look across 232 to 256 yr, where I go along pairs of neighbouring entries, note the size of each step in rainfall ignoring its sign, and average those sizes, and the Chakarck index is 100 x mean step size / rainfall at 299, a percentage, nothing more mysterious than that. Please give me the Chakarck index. 1.2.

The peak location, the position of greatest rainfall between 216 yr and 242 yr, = 224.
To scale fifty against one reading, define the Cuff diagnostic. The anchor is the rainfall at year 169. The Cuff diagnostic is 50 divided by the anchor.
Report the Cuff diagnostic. 5.066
